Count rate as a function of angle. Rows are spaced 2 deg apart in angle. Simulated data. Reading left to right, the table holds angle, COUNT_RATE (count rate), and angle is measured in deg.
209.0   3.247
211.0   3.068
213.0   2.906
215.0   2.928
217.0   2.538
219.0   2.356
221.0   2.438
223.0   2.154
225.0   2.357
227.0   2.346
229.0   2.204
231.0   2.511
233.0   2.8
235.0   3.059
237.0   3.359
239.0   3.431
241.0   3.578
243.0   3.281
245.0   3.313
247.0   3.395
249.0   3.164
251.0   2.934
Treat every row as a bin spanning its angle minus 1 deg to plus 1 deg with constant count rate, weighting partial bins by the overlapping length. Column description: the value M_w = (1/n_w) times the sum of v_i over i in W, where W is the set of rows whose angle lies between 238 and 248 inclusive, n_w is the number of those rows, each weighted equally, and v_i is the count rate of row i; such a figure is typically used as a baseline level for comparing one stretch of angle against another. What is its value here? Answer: 3.40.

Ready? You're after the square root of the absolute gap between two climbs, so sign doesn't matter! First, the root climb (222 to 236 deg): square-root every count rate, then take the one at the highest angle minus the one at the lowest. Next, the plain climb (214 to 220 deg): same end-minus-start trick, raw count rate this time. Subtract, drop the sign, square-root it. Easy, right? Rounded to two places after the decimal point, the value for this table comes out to 0.92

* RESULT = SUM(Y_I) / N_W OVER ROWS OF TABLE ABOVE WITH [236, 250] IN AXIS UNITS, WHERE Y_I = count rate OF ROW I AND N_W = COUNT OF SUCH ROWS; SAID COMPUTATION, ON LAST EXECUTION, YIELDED 3.4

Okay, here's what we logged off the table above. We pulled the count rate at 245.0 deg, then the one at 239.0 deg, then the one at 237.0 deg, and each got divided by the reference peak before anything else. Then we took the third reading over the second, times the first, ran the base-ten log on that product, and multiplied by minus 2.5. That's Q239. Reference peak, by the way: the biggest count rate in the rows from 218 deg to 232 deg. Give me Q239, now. -0.28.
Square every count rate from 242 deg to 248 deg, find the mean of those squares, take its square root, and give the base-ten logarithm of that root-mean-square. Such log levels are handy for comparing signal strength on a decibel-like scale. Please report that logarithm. 0.52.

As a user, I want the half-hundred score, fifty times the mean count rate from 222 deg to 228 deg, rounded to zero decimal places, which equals 114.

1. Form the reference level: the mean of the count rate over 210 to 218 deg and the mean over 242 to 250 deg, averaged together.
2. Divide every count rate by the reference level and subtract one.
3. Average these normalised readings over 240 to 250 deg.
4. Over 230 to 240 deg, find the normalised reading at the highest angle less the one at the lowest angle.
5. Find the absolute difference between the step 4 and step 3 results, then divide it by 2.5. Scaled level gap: 0.084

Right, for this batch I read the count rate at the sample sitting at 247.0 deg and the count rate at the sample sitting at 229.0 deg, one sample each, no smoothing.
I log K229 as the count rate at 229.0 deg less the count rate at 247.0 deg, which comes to -1.2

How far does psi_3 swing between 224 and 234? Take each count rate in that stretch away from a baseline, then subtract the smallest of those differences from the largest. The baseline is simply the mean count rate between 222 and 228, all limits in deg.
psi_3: 0.60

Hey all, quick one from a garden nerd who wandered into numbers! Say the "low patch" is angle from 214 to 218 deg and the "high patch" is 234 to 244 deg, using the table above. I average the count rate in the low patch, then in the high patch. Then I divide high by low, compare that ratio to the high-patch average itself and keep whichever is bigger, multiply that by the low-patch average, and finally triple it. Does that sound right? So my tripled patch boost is 27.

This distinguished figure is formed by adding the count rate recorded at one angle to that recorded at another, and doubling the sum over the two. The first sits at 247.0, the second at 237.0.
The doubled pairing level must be 13.5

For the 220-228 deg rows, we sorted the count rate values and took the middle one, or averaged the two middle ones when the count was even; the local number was 2.4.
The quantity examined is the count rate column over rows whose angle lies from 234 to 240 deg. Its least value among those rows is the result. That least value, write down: 3.059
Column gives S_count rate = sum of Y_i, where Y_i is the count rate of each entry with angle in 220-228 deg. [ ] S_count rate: 9.3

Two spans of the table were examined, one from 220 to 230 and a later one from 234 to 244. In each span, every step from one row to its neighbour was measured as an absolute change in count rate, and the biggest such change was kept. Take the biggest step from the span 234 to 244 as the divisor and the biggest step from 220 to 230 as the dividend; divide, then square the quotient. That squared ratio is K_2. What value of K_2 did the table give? 0.9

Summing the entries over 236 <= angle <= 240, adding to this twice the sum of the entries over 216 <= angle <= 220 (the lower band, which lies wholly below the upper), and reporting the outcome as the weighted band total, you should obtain 16.6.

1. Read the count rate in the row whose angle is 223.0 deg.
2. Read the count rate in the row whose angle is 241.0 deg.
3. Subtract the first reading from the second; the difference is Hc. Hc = 1.42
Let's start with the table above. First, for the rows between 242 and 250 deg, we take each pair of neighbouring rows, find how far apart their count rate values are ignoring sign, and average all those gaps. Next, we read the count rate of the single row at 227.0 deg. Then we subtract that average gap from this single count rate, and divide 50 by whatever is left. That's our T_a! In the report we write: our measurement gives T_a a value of 22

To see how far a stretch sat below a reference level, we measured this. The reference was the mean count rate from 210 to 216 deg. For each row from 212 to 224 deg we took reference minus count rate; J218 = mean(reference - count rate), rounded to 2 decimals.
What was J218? 0.41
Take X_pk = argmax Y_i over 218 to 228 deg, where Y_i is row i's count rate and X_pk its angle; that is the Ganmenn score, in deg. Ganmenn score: 221.0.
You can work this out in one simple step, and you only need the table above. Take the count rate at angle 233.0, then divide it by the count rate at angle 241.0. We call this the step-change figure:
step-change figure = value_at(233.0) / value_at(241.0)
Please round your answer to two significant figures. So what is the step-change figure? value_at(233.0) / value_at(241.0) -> 0.78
